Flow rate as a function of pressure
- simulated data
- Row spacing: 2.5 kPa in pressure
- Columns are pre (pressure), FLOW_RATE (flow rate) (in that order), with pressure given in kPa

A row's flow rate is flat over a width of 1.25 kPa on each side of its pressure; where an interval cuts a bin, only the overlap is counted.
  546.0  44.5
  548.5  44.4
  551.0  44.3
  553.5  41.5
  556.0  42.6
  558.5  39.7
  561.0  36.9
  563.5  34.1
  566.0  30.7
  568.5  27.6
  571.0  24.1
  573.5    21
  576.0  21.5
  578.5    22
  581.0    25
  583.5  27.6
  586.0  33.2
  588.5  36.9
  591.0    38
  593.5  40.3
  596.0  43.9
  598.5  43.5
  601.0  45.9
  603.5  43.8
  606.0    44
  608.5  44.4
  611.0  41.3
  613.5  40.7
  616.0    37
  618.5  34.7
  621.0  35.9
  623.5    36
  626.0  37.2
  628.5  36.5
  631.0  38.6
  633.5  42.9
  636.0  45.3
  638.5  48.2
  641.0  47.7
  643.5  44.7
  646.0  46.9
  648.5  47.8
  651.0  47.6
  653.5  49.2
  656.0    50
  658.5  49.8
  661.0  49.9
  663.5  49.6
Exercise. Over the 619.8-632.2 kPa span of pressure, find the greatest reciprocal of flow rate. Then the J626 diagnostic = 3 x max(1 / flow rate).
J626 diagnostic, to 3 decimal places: 0.084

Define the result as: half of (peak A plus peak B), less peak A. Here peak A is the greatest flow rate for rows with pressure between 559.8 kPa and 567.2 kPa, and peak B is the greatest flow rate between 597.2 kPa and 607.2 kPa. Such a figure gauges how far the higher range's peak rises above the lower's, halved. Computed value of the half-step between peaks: 4.5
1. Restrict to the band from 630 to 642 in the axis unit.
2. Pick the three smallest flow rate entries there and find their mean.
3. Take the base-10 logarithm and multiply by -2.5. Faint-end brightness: -4.06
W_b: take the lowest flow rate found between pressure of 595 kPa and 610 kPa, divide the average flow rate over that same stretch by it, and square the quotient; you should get 1.03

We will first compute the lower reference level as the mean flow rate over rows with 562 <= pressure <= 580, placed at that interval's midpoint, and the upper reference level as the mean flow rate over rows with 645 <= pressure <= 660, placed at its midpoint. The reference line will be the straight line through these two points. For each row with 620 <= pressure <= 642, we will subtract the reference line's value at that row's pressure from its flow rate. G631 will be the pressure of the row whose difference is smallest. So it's 628.5 kPa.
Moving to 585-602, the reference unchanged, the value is 586.0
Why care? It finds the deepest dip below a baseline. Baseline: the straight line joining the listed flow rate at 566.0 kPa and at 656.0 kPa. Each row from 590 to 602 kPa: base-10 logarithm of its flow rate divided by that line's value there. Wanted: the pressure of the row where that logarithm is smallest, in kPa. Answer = 591.0 kPa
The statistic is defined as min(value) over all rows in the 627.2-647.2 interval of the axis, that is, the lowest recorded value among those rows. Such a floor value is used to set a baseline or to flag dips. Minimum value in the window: 36.5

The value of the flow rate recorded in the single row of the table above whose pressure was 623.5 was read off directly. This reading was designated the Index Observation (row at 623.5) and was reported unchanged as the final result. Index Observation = 36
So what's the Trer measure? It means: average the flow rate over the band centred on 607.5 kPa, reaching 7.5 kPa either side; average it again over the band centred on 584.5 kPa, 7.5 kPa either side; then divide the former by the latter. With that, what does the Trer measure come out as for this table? 1.4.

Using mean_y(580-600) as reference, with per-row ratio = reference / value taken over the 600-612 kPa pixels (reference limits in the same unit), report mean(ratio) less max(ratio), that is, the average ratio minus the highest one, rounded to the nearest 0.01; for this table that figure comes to -0.05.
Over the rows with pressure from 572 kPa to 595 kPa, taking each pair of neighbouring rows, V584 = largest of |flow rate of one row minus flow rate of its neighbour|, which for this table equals 5.6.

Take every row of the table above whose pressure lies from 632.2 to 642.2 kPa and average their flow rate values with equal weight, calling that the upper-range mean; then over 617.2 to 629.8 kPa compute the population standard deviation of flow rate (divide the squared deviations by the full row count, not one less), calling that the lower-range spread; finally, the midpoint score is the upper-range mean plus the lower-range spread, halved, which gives 23.4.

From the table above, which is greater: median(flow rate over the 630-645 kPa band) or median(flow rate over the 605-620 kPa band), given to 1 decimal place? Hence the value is 45.0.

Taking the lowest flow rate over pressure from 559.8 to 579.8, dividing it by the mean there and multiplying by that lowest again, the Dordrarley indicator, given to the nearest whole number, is 16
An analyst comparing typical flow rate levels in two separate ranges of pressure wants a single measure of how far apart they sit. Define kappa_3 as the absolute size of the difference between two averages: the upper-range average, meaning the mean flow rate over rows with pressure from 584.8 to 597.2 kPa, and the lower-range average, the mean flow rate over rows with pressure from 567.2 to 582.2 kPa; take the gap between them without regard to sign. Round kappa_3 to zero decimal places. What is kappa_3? 15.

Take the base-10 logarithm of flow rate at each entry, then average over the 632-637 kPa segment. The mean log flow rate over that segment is 1.64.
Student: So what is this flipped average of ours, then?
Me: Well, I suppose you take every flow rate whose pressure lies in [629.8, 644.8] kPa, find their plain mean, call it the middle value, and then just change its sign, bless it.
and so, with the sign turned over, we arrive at -44.6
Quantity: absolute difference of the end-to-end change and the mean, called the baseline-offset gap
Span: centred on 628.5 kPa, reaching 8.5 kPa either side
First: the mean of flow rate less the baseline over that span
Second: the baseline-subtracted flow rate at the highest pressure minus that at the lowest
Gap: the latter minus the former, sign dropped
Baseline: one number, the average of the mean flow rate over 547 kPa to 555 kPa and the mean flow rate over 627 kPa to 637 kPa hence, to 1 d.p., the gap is 12.6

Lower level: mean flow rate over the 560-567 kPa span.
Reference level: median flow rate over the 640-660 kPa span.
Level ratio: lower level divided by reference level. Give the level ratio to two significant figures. 0.71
